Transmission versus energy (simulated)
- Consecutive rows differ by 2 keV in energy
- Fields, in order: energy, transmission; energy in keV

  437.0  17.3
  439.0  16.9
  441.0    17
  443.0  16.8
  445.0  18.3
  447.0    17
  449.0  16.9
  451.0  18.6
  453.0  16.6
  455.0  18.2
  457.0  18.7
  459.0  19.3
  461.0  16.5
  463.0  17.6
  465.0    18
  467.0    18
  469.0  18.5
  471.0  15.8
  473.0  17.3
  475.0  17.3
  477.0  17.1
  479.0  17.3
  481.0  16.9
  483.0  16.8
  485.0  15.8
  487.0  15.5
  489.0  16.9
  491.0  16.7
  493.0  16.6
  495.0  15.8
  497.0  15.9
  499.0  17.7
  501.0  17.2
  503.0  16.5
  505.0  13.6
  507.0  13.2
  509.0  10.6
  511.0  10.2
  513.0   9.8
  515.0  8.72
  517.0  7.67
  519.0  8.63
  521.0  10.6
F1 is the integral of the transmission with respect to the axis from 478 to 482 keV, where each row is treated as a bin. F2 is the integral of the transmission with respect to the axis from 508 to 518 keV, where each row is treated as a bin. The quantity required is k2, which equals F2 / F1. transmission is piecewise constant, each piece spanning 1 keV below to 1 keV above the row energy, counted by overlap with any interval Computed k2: 1.37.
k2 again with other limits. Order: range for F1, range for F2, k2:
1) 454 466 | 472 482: 0.79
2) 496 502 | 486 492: 0.97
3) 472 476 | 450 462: 3.12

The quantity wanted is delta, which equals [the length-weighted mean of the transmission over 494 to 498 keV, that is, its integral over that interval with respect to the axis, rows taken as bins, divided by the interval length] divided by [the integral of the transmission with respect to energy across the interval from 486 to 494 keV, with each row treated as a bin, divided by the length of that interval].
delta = 0.96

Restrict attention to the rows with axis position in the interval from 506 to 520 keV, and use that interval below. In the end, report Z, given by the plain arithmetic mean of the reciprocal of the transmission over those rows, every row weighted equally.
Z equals 0.104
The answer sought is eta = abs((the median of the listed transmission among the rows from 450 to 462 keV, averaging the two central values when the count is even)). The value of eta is 18.4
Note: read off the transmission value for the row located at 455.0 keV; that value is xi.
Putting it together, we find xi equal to 18.2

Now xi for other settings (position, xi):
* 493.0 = 16.6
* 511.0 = 10.2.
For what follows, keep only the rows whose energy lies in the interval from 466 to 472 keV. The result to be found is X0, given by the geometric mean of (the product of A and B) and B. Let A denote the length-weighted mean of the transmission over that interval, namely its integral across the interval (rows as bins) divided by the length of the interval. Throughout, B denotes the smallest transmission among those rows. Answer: 66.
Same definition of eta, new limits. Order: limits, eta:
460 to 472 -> 17.8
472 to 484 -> 17.2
